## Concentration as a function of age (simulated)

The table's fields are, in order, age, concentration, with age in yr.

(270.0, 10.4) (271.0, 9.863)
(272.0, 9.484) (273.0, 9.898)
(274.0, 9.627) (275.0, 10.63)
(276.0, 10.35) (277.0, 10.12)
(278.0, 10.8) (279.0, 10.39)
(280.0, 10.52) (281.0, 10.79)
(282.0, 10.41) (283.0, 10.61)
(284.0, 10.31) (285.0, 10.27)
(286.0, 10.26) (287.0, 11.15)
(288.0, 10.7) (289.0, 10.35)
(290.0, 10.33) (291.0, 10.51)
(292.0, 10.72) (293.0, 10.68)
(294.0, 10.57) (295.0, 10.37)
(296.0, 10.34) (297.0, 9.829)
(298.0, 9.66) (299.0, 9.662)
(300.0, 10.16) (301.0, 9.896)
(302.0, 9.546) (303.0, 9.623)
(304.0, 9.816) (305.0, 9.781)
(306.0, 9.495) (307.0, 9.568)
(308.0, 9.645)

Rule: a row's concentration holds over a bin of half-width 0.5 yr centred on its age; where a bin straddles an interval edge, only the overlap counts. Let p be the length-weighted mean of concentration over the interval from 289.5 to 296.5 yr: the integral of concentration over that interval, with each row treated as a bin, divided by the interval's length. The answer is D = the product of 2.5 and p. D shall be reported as 26.3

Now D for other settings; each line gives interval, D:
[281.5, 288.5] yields 26.3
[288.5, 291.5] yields 26.0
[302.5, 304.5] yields 24.3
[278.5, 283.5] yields 26.4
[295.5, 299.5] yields 24.7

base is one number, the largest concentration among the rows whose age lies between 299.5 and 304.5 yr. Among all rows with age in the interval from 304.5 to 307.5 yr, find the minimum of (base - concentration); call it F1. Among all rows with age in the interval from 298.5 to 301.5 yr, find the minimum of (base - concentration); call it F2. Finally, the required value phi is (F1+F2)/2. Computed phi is 0.19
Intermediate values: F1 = 0.4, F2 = 0.00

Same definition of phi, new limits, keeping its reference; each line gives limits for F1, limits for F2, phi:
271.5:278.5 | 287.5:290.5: -0.59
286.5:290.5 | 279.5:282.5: -0.81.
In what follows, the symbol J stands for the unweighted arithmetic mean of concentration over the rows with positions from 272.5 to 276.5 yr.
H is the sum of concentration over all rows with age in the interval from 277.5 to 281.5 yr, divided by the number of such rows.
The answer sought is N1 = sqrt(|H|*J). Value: 10.4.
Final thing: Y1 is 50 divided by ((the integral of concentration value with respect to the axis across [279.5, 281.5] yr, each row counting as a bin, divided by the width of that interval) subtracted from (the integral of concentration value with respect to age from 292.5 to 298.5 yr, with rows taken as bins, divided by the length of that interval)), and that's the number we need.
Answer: -121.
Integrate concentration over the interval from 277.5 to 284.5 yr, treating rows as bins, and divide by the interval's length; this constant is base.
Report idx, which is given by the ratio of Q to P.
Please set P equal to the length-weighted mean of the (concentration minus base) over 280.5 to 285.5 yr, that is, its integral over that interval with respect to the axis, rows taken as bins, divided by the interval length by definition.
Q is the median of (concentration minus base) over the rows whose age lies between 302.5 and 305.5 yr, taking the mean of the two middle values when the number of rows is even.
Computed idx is 11.1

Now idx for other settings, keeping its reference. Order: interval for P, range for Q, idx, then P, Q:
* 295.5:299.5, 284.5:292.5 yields 0.2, -0.7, -0.12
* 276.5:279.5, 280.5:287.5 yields 1.2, -0.1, -0.14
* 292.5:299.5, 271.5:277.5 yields 1.4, -0.4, -0.54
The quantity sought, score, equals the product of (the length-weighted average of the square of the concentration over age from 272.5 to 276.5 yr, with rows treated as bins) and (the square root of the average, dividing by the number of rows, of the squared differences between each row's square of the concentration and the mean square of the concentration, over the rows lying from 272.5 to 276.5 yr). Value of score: 809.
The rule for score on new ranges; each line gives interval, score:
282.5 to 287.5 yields 807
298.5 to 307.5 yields 368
